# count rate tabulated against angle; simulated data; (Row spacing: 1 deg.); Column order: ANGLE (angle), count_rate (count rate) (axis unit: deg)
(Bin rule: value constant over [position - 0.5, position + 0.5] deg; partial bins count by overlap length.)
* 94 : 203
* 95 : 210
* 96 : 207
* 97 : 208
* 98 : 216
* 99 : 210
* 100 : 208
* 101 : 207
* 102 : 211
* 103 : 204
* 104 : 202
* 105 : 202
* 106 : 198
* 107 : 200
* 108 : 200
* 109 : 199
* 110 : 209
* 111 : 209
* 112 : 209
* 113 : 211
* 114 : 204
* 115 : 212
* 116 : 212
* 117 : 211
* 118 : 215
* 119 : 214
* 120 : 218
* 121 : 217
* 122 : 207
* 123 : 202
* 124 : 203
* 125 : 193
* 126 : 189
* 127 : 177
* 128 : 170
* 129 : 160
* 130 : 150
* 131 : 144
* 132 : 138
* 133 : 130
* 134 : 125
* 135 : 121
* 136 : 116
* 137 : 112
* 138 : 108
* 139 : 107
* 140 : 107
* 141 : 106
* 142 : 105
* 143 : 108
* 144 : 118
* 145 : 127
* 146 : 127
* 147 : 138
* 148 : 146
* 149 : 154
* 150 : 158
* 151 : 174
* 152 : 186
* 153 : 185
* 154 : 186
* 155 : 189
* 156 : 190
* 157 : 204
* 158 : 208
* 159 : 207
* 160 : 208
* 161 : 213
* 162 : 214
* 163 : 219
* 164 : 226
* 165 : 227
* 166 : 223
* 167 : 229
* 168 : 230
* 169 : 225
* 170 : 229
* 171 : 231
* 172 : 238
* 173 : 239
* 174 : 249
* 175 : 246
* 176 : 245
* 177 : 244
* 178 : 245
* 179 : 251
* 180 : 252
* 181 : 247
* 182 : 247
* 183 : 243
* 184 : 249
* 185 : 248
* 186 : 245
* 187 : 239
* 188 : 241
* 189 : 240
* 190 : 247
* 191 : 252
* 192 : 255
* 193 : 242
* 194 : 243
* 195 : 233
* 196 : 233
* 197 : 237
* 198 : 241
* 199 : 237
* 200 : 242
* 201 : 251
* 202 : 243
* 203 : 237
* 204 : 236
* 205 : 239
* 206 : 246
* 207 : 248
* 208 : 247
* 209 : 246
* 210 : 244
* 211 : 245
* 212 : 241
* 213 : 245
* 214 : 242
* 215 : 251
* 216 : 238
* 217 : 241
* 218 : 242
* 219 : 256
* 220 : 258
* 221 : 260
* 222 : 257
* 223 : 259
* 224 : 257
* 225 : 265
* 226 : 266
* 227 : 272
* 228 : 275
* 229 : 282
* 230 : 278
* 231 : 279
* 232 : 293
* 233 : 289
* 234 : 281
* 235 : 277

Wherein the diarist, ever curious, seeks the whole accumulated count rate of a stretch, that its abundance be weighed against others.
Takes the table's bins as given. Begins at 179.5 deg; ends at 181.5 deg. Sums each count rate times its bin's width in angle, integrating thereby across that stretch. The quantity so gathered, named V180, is 499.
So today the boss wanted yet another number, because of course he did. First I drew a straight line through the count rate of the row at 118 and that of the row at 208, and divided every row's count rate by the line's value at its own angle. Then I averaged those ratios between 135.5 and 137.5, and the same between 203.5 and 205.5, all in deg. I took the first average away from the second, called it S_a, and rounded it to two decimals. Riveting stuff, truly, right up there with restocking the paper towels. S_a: 0.45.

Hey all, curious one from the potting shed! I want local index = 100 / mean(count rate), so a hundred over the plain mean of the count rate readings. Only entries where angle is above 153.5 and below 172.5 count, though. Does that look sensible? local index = 0.46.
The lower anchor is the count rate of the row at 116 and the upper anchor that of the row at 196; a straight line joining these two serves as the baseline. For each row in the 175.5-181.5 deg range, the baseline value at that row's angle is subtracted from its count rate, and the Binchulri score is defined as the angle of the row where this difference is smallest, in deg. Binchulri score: 177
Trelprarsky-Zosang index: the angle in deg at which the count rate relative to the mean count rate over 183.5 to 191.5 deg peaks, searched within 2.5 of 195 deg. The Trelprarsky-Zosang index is 194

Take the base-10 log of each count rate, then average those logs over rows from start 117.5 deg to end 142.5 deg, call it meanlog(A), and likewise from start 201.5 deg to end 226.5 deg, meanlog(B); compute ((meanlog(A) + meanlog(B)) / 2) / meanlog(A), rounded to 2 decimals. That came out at 1.05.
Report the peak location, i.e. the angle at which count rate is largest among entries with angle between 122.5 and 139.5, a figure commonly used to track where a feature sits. 124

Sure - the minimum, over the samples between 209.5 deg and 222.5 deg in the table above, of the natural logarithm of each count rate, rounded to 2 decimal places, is 5.47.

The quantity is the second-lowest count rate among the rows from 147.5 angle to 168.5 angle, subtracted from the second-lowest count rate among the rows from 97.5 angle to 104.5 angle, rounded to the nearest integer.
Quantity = 50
